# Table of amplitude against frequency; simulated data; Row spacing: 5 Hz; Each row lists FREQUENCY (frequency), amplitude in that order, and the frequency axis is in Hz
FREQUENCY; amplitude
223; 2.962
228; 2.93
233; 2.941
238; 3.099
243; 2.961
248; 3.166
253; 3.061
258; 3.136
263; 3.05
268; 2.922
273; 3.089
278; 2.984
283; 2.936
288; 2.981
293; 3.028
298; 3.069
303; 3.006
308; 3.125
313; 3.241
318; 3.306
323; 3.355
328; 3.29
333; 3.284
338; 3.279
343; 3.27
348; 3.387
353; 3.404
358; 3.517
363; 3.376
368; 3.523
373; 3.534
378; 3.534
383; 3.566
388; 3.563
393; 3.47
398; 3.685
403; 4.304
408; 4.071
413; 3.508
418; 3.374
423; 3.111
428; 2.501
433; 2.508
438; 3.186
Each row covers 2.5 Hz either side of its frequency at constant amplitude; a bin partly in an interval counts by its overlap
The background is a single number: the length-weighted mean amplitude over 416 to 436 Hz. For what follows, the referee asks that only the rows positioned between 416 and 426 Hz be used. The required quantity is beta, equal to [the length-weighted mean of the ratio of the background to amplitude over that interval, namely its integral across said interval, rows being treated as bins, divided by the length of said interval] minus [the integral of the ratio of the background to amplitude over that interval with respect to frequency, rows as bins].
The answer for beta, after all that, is -8.11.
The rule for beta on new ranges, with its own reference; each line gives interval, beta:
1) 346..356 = -7.59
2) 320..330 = -7.77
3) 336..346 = -7.87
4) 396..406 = -6.47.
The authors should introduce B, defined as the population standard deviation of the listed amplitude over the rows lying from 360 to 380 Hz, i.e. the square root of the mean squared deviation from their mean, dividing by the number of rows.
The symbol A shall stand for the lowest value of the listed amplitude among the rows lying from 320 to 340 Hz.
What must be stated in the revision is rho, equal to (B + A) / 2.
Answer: 1.67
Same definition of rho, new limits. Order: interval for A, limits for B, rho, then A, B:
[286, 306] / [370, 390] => 1.50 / 2.981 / 0.02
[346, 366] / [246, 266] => 1.71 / 3.376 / 0.05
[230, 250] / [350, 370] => 1.50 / 2.941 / 0.07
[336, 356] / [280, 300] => 1.66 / 3.27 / 0.05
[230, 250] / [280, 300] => 1.50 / 2.941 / 0.05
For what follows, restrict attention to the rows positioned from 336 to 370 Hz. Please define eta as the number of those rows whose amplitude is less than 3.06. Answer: 0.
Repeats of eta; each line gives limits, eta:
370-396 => 0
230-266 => 3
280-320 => 4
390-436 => 2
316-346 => 0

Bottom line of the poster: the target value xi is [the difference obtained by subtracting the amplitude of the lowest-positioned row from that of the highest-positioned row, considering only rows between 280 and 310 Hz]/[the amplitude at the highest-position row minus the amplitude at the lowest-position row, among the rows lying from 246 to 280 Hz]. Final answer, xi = -1.0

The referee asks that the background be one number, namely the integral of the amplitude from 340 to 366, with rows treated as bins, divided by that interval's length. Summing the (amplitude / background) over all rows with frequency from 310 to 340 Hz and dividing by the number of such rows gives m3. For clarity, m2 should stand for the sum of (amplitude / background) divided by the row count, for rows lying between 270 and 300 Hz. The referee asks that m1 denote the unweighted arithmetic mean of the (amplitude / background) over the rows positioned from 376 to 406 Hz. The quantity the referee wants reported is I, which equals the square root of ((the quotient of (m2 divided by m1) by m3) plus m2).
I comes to 1.32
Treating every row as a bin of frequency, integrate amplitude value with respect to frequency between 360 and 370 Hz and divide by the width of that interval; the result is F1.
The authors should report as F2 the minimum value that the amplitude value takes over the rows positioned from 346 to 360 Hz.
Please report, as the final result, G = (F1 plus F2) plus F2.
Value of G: 10.2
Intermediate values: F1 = 3.45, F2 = 3.387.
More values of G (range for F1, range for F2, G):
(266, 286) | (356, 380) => 9.7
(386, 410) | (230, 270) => 9.7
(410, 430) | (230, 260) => 9.0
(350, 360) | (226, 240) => 9.3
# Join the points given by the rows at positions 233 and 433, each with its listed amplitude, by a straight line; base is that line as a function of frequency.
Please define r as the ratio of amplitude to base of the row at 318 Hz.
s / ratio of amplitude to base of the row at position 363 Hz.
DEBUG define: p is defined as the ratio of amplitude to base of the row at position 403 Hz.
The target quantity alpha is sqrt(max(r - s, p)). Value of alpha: 1.29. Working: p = 1.67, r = 1.20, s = 1.27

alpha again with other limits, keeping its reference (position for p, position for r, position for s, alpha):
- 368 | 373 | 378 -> 1.15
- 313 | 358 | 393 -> 1.08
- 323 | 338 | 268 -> 1.11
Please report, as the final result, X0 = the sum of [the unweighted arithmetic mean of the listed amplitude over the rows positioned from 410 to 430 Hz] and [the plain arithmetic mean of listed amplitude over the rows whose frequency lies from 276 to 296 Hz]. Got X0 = 6.11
